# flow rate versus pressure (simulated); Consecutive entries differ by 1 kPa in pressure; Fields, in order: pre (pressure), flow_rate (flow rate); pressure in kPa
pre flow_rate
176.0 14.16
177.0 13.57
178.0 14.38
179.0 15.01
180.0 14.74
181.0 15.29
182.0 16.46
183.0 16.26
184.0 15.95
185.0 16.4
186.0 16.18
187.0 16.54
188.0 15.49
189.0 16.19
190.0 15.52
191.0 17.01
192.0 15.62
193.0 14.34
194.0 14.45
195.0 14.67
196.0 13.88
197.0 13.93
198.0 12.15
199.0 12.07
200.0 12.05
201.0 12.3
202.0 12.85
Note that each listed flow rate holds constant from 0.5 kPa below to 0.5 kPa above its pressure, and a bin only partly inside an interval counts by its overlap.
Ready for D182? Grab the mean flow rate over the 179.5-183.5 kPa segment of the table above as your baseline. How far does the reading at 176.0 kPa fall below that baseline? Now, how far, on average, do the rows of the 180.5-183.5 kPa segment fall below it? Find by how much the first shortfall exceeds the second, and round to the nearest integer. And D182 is 2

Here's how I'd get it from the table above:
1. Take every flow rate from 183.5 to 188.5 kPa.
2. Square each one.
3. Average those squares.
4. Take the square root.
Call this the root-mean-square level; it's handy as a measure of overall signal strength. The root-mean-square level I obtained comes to 16.1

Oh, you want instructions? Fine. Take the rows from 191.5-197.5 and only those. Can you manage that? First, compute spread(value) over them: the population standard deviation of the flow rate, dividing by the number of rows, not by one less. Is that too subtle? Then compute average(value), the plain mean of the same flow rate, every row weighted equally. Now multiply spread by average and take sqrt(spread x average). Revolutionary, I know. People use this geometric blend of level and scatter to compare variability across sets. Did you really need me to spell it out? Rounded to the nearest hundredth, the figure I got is 2.90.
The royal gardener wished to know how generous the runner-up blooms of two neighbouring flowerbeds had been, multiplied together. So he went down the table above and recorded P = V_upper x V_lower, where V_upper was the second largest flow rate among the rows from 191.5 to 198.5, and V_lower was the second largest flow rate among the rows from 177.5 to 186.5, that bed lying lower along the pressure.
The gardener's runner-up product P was 241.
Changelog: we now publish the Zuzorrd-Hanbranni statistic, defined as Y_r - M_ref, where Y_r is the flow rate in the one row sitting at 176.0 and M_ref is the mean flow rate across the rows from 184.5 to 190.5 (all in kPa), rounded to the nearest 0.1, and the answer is -1.9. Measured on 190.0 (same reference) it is -0.5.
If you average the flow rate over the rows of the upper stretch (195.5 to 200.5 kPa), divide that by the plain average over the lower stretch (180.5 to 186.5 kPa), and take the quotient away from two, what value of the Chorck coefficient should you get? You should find 1.20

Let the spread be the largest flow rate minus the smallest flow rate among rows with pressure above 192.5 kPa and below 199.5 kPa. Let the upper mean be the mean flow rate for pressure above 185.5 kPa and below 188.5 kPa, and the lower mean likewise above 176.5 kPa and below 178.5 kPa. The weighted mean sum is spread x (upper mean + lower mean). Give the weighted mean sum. 78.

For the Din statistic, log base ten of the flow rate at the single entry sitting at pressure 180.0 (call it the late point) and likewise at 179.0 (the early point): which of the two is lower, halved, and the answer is 0.584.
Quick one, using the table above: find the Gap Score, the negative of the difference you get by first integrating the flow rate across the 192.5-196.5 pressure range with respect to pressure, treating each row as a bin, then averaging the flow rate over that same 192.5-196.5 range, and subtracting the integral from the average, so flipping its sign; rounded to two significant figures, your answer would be 43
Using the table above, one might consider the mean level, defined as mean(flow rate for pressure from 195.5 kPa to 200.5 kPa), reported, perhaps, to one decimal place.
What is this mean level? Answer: 12.8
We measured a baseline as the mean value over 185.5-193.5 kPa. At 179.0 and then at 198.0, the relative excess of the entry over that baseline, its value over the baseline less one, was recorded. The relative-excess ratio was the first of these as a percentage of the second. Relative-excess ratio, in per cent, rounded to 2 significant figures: 23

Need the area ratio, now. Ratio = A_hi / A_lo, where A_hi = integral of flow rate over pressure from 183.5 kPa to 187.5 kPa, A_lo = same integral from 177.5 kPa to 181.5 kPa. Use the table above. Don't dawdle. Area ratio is 1.10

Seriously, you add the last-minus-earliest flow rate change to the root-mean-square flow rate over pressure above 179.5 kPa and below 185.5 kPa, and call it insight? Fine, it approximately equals 18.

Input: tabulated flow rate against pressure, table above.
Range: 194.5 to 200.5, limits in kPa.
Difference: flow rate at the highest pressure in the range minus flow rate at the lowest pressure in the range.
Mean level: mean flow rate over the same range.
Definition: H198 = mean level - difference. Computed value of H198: 15.7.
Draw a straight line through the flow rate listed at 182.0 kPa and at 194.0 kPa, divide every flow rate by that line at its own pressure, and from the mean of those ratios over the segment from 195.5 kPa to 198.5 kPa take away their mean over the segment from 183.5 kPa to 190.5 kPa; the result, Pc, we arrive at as -0.07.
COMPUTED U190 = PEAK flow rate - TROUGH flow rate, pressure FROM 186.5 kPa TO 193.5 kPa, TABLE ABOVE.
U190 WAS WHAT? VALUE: 2.7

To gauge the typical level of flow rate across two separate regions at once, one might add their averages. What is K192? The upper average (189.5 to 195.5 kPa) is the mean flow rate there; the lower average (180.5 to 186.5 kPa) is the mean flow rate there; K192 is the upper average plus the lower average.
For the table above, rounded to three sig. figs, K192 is 31.4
